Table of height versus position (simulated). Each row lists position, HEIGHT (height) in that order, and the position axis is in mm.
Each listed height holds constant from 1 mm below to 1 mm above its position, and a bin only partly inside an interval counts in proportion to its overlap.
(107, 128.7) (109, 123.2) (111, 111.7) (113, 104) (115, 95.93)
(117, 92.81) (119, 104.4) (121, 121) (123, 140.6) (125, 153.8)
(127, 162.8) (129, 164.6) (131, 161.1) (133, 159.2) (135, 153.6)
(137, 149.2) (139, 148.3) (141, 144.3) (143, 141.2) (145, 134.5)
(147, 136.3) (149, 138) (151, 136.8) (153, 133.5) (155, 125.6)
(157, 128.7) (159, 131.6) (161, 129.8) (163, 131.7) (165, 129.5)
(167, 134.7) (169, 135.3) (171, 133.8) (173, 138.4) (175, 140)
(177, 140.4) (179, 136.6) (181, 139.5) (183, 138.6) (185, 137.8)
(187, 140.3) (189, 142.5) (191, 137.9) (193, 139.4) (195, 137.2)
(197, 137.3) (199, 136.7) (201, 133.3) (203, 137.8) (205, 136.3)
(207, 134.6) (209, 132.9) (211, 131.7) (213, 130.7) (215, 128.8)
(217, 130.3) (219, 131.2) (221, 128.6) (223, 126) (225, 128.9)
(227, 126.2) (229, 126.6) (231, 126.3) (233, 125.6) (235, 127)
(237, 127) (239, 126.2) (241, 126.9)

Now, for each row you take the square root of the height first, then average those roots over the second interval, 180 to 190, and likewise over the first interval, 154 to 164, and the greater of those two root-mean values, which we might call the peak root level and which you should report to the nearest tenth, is 11.8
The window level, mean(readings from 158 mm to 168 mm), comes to 131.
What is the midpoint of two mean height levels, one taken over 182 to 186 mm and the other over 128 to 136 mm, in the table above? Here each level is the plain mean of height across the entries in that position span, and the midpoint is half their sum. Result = 149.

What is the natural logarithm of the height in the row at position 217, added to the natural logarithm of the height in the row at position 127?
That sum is 9.96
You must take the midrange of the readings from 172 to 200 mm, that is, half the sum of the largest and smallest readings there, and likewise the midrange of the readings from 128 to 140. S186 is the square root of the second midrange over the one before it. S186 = 1.059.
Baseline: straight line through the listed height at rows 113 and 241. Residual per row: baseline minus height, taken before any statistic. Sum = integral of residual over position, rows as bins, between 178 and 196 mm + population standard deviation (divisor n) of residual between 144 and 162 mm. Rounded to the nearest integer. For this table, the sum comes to -385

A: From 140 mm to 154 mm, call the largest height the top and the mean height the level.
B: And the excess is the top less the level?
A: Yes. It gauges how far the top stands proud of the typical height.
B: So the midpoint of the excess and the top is 75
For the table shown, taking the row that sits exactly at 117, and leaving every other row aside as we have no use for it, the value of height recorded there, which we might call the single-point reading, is 92.81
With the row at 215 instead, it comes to 128.8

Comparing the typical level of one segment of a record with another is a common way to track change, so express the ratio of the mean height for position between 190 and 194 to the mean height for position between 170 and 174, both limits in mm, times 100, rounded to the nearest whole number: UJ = 102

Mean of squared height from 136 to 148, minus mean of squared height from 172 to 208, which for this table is 1223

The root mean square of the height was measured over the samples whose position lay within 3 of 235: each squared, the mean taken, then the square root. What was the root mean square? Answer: 127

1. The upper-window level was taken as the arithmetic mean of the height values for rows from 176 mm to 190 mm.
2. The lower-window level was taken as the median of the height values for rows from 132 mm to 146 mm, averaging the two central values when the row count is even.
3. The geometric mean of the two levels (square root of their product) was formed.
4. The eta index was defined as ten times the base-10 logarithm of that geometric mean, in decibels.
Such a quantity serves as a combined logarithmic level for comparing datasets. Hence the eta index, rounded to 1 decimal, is 21.6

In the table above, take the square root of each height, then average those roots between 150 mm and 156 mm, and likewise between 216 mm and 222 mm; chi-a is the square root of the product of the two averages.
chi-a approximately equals 11.4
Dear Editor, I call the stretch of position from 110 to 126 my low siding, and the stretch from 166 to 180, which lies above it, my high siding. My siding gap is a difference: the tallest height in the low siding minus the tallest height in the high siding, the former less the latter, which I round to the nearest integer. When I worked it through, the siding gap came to 13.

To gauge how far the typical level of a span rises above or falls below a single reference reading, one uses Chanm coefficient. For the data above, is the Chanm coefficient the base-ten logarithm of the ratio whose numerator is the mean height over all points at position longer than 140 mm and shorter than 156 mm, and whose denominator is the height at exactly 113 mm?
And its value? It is 0.12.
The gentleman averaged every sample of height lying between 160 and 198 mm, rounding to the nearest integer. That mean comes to 137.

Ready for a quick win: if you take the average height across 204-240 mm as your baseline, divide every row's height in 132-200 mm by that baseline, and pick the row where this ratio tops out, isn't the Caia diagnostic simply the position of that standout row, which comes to 133 mm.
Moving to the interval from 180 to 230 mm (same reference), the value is 189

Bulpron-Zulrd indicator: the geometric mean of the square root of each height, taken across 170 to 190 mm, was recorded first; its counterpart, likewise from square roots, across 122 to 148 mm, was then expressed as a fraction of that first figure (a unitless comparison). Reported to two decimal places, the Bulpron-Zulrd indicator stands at 1.04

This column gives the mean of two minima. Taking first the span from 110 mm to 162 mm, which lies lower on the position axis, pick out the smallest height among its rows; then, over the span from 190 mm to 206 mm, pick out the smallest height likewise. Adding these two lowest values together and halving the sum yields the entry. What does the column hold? 113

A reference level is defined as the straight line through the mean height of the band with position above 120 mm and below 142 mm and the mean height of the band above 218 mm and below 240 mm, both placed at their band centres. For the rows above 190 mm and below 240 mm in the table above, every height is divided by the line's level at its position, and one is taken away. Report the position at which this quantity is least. 223 mm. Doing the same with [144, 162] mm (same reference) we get 155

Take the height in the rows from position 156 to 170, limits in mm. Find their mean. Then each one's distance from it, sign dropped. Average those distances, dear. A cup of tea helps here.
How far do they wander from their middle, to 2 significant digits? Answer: 2.0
